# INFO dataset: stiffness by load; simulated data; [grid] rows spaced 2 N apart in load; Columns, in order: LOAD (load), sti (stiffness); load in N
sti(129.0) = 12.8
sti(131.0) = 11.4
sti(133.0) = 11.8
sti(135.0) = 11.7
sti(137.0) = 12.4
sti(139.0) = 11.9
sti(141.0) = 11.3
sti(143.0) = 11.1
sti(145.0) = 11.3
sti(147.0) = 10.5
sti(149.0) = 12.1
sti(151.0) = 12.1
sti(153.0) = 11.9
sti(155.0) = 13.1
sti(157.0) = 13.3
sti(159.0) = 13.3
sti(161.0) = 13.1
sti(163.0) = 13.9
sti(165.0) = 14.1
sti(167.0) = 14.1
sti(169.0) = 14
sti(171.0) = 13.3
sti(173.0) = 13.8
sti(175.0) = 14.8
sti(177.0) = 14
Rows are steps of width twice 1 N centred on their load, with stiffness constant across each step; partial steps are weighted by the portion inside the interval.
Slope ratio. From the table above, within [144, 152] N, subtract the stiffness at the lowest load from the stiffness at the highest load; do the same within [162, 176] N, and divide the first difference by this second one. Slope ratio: 0.9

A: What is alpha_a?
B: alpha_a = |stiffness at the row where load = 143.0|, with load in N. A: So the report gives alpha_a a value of 11.1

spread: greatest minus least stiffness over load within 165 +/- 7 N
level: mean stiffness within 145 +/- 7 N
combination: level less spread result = 10.5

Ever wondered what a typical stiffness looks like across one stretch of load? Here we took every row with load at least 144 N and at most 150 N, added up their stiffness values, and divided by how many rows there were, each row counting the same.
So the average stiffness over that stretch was 11.3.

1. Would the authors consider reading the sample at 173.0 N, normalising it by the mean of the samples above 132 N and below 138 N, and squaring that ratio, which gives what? 1.33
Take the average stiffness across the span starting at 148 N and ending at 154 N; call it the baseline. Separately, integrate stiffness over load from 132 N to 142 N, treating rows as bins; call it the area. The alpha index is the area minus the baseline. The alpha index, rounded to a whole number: 106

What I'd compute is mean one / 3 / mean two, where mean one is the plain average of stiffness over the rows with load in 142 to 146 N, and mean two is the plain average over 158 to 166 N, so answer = 0.275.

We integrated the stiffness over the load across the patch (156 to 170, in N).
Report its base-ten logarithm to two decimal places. 2.28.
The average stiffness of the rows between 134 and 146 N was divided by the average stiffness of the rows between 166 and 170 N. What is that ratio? 0.83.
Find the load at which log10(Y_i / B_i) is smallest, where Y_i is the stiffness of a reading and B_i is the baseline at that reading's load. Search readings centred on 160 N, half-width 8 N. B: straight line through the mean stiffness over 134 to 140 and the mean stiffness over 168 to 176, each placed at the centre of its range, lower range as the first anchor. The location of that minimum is 153.0 N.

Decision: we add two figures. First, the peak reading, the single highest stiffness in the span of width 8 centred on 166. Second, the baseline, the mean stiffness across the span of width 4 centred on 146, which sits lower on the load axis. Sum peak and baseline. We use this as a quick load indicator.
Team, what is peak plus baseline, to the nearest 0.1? 25.0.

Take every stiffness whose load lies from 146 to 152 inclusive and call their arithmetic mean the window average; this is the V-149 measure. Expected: 11.6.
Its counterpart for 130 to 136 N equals 11.6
